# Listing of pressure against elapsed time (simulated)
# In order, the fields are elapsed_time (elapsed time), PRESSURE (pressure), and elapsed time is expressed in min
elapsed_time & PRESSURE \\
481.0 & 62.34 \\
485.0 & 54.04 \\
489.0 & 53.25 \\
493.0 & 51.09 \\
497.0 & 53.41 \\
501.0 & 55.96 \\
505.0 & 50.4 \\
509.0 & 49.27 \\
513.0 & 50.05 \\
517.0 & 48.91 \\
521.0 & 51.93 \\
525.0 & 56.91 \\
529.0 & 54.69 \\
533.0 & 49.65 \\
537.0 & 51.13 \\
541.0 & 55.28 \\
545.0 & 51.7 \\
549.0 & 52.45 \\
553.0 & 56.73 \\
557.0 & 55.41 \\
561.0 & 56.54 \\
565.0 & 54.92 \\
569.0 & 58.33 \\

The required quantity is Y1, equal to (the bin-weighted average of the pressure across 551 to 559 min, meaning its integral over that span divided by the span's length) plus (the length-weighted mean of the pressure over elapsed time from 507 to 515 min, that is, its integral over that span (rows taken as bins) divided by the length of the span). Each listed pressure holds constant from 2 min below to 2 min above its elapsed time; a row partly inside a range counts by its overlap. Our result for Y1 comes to 105.7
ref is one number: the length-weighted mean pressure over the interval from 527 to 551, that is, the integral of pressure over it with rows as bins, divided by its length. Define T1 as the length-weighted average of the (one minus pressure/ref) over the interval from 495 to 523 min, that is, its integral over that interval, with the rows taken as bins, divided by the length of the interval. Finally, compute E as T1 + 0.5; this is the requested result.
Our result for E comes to 0.52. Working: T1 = 0.02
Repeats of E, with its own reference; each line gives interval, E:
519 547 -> 0.49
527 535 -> 0.51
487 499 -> 0.50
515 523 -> 0.54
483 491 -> 0.48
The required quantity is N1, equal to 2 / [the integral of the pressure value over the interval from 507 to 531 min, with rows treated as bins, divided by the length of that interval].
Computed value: 0.0385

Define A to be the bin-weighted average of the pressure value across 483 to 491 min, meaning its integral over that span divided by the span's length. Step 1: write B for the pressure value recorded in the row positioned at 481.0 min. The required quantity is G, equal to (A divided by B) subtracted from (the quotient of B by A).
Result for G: 0.30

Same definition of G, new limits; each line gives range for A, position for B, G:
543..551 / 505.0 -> -0.07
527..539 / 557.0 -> 0.13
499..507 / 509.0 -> -0.15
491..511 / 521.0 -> 0.00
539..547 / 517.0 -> -0.18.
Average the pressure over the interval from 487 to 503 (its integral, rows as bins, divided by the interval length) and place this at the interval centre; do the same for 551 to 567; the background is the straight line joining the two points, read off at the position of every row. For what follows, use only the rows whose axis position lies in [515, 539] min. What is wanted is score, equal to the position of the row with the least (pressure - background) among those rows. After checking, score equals 517.0 min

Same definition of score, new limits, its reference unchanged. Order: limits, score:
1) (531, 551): 533.0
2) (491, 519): 517.0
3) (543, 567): 545.0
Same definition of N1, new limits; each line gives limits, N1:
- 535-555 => 0.0374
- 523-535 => 0.0372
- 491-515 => 0.0387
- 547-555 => 0.0366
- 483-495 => 0.0379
